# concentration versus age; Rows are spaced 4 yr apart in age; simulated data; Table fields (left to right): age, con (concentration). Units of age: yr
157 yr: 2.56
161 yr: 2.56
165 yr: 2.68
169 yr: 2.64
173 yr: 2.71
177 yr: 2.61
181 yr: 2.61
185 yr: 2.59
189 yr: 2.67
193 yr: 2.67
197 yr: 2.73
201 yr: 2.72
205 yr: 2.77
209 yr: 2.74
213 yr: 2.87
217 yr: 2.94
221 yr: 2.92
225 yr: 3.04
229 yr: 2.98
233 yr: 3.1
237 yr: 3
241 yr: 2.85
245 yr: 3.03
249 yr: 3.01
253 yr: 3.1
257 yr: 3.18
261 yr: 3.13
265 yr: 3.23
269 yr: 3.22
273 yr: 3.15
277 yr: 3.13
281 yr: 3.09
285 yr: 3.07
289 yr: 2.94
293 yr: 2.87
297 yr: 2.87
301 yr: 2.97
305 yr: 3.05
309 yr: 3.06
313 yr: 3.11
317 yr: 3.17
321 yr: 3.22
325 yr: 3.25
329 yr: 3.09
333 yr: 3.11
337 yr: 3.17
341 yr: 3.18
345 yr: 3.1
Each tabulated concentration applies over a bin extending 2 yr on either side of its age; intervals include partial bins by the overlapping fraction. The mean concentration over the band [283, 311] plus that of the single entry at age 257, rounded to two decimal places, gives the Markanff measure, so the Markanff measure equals 6.16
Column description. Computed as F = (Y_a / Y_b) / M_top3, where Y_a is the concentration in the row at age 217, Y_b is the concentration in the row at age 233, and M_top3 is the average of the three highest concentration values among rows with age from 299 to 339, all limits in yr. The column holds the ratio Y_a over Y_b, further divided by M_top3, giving 0.295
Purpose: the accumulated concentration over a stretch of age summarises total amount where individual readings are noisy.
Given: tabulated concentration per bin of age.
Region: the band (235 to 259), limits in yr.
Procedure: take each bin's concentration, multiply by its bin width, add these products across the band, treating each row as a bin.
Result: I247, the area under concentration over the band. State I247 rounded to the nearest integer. 73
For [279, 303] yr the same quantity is 71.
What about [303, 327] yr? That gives 75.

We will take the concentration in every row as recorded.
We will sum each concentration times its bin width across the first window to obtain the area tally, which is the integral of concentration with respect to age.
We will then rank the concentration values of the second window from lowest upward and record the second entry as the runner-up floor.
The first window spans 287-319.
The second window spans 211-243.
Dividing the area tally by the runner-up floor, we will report 34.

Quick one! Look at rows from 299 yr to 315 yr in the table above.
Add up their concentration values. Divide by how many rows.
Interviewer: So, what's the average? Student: 3.05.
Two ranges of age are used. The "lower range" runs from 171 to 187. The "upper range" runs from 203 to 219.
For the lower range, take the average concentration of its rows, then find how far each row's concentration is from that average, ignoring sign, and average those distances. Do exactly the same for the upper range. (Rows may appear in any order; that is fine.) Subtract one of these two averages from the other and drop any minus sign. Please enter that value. 0.035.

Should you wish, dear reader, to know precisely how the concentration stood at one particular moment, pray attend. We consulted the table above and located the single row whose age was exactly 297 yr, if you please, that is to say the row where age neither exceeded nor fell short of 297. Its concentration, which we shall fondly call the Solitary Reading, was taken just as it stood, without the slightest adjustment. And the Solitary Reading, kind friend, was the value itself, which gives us 2.87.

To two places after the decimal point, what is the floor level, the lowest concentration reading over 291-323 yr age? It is 2.87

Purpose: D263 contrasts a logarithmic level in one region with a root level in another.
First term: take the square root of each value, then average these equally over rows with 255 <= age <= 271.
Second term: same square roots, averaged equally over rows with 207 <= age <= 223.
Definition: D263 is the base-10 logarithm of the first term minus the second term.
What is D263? -1.44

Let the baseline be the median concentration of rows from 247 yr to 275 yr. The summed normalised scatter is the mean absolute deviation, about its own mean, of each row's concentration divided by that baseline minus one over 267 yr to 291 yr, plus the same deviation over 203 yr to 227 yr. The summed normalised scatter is 0.049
